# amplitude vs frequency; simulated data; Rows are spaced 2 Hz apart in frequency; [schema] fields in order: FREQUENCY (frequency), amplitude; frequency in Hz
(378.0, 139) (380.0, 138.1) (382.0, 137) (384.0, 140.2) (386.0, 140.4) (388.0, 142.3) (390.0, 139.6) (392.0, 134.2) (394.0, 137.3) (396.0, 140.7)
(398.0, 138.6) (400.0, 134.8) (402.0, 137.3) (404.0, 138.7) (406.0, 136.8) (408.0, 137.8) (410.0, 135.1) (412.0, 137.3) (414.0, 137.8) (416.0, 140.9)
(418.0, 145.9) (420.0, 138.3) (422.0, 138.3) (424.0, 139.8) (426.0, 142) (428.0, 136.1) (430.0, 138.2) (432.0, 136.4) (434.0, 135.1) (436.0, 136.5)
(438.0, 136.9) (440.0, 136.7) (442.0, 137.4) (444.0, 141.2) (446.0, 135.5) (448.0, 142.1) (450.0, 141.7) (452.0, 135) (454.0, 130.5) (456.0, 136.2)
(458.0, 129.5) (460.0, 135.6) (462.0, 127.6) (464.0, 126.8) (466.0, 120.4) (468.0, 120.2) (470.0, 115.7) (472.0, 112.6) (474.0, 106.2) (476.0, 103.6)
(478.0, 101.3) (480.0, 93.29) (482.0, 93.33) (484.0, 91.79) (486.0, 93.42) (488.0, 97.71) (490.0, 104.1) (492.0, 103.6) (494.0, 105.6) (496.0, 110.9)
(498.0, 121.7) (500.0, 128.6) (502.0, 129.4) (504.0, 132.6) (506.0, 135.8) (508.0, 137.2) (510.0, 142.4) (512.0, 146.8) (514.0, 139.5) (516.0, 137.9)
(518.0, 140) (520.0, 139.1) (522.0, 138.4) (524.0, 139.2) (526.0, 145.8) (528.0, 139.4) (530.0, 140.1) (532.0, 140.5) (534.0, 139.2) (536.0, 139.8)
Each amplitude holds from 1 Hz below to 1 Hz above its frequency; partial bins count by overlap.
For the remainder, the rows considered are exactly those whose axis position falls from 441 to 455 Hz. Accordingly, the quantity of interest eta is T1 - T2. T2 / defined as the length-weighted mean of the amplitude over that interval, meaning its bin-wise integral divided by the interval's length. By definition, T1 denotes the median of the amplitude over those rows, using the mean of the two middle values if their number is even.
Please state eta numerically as -0.2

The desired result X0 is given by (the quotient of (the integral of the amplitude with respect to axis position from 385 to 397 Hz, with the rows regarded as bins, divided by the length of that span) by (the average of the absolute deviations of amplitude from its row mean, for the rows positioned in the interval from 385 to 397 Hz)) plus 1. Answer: 64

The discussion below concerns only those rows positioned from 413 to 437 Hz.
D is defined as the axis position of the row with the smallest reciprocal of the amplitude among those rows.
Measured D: 418.0 Hz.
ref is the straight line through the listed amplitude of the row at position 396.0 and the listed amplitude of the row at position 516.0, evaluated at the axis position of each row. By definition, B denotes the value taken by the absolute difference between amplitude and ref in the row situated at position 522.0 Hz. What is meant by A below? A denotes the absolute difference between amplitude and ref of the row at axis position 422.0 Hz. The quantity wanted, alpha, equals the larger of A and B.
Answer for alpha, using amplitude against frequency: 2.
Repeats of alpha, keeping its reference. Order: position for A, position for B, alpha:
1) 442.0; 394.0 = 3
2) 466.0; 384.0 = 19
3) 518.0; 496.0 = 27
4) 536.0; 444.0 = 2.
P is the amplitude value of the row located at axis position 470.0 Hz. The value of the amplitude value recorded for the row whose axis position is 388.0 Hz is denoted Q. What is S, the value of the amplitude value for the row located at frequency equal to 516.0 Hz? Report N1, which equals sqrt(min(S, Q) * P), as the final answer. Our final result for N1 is 126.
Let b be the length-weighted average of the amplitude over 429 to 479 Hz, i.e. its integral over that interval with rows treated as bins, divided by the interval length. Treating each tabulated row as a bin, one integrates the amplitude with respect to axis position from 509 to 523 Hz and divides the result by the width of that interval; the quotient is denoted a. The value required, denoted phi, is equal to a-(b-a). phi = 152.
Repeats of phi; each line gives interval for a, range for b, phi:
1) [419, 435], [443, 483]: 154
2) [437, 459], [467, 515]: 158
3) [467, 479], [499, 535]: 81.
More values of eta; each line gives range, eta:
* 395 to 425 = -0.2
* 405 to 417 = -0.1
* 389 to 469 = 0.9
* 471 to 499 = 0.8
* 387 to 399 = 0.3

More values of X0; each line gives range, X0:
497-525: 29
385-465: 51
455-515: 9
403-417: 118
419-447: 86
